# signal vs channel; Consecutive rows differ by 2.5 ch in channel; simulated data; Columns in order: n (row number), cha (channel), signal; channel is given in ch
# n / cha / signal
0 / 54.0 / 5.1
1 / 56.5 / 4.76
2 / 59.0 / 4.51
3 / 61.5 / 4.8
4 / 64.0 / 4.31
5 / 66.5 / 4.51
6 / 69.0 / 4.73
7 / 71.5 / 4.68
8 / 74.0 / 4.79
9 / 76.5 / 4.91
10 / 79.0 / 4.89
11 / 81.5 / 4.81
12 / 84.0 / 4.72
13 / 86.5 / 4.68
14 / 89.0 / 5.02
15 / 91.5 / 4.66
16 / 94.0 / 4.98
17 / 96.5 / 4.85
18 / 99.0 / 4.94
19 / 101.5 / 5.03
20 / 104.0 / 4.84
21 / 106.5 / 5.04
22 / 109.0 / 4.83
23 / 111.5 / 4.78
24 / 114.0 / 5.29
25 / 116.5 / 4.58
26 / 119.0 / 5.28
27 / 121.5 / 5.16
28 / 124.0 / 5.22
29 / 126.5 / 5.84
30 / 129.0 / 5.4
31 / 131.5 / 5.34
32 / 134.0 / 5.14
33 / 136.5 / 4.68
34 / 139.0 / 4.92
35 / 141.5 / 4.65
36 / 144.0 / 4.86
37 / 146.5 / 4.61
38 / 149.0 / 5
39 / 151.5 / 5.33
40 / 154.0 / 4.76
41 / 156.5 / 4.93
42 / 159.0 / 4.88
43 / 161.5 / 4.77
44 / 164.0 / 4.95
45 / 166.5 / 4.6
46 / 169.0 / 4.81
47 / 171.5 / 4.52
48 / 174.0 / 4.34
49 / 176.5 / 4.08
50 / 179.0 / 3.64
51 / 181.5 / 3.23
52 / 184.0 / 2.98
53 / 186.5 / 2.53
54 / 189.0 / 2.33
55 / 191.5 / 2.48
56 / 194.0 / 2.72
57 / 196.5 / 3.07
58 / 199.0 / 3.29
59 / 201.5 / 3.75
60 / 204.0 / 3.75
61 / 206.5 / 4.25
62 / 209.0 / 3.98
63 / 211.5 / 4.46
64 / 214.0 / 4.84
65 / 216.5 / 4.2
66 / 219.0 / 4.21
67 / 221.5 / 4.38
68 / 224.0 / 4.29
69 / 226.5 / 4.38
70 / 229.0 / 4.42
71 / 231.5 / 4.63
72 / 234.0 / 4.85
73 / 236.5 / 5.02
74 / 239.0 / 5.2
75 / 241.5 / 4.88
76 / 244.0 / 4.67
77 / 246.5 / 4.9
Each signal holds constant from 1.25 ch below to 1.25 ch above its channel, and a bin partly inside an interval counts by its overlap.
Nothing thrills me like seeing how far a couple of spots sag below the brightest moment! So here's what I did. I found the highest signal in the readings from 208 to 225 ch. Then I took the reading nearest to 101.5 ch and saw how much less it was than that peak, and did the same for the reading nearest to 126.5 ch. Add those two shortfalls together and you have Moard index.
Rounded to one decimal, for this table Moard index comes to -1.2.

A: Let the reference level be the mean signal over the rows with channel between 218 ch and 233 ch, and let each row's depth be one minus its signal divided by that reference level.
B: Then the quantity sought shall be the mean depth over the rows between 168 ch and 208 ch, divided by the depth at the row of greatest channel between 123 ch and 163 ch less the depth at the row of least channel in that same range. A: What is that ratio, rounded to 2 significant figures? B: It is 2.0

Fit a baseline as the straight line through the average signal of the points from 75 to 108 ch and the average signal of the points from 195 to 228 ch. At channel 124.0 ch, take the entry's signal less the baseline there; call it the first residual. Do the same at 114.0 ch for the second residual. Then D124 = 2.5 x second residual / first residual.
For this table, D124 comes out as 2.5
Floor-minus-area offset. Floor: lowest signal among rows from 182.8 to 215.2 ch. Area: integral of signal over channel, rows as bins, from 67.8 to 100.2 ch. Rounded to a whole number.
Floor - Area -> -154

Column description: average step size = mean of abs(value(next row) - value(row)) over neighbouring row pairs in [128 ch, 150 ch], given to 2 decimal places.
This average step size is 0.26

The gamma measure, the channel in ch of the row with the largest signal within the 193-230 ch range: 214.0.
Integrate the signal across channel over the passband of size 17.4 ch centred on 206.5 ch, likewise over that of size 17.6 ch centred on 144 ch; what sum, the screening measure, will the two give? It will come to 156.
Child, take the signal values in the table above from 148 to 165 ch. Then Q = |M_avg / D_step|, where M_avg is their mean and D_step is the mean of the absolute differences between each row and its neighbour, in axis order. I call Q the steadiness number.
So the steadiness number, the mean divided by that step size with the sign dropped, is 21.0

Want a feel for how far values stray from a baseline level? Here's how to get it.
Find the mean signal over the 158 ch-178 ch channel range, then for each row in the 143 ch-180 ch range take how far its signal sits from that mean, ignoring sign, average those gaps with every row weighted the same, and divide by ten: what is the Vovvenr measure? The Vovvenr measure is 0.031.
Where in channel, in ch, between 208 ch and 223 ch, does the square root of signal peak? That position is 214.0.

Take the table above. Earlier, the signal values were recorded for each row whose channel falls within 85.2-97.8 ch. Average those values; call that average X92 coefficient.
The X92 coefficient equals 4.8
